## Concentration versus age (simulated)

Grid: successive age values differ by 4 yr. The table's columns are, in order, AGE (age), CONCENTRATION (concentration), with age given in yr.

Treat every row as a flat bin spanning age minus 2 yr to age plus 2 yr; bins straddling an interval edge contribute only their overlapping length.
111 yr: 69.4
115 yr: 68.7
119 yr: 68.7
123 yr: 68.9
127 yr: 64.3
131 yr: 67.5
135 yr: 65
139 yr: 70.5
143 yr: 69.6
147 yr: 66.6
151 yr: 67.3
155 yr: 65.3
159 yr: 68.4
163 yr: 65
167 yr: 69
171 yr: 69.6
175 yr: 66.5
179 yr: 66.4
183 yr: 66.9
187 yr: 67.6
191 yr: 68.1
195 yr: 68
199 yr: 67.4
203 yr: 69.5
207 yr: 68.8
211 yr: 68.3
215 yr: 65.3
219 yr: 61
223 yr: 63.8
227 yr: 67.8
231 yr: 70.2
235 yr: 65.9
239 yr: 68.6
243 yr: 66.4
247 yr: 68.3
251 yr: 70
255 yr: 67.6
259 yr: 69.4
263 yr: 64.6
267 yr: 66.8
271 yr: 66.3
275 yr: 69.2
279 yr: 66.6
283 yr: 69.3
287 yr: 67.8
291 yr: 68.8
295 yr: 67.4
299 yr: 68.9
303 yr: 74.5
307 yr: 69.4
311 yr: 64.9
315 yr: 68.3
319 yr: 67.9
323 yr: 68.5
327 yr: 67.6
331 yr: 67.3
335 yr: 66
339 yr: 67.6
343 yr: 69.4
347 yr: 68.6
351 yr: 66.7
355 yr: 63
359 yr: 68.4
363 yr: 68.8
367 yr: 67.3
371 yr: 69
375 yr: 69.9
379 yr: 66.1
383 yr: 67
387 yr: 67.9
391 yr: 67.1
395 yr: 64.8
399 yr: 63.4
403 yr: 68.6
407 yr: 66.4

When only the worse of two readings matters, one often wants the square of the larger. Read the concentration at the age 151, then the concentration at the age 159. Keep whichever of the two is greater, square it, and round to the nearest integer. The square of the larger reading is 4679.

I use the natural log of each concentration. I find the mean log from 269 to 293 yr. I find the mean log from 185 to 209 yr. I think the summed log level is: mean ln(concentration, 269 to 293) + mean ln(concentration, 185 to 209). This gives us 8.442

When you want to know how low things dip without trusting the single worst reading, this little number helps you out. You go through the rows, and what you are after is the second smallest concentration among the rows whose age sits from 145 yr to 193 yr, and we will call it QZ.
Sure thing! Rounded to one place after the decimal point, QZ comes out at 65.3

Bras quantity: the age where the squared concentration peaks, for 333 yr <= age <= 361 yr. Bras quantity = 343 yr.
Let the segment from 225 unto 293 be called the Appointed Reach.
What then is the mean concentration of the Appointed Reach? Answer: 67.9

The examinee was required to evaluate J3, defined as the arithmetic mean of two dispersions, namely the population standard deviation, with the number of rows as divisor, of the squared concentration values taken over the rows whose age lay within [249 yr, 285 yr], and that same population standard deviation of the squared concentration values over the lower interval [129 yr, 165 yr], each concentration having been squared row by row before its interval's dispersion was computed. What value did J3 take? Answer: 243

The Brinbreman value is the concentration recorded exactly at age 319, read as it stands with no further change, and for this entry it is 67.9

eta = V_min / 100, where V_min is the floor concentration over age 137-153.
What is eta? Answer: 0.666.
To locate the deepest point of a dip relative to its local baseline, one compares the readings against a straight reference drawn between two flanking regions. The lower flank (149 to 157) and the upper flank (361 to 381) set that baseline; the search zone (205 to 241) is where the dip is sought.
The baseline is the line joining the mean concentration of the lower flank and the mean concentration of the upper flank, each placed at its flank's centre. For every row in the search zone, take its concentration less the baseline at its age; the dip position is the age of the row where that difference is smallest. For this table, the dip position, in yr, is 219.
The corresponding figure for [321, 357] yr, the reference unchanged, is 355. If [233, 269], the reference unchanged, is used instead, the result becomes 263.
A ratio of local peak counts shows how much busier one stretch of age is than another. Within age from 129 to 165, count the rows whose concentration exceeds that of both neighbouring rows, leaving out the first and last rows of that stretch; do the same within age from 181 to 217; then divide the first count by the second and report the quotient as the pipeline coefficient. 1.5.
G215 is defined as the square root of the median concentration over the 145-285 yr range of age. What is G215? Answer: 8.22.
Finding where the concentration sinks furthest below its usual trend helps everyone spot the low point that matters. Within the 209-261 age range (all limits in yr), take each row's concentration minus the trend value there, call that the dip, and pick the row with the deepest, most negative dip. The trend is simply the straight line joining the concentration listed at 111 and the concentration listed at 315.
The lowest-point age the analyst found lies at 219 yr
